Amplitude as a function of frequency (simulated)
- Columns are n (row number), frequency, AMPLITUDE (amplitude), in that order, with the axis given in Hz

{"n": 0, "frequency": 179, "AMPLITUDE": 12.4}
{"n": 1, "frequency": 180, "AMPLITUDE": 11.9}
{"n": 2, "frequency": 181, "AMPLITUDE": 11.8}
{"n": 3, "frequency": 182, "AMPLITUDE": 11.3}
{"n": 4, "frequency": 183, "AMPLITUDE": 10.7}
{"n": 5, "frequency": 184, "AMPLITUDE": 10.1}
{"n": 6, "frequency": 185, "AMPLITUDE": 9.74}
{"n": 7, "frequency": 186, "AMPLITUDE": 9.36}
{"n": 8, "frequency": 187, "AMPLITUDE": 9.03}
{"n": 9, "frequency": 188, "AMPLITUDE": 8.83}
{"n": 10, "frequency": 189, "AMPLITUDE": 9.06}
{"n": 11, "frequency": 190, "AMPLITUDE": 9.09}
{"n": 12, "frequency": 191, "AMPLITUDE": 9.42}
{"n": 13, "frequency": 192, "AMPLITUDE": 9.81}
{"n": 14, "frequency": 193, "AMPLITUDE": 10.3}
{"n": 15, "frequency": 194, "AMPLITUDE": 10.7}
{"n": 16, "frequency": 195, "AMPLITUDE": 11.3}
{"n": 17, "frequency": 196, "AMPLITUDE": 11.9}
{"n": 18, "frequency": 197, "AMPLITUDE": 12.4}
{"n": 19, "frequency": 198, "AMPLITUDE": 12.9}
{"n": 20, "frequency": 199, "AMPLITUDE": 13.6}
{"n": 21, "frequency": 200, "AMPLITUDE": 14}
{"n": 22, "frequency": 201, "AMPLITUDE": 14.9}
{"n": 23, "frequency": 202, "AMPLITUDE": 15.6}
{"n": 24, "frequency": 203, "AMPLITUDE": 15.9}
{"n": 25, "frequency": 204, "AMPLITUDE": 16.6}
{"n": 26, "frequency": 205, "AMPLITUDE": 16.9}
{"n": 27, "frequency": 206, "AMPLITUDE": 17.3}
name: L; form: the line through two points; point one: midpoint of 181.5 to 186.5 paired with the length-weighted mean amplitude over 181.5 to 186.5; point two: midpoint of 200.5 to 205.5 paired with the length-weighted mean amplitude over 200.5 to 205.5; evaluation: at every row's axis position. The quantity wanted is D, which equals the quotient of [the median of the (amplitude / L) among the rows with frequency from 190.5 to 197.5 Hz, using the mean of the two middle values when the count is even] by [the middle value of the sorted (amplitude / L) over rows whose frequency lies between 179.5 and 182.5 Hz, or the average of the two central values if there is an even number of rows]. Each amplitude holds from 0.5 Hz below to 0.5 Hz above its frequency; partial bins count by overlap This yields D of 0.6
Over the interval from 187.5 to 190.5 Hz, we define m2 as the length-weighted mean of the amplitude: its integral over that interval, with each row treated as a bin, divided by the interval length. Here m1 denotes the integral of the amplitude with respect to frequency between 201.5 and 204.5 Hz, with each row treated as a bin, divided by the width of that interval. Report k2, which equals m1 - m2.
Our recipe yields 7.0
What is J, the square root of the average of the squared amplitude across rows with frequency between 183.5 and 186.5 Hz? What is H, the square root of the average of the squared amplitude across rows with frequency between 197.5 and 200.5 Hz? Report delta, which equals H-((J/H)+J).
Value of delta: 3.0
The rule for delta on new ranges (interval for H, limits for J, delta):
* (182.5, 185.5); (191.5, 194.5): -1.1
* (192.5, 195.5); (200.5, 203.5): -6.1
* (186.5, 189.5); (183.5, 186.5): -1.8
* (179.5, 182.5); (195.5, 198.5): -1.8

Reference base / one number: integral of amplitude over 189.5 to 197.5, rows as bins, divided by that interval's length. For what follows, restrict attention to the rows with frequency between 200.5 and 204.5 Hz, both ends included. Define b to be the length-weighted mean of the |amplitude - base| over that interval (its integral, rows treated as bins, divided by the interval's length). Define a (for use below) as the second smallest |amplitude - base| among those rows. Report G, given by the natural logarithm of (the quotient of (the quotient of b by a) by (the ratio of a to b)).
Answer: 0.1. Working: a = 5.0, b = 5.1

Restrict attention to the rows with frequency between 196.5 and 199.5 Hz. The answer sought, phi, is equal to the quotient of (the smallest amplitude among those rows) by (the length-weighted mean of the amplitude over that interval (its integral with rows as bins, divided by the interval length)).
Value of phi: 0.956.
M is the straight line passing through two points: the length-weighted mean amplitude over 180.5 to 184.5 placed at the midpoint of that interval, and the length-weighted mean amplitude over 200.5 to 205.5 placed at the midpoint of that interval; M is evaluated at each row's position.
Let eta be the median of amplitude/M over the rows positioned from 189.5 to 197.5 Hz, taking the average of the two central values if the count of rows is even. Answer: 0.77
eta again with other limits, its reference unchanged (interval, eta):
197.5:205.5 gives 0.98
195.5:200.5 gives 0.87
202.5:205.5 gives 1.02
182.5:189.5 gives 0.79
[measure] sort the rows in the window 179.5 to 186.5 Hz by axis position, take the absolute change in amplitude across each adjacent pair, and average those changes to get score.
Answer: 0.42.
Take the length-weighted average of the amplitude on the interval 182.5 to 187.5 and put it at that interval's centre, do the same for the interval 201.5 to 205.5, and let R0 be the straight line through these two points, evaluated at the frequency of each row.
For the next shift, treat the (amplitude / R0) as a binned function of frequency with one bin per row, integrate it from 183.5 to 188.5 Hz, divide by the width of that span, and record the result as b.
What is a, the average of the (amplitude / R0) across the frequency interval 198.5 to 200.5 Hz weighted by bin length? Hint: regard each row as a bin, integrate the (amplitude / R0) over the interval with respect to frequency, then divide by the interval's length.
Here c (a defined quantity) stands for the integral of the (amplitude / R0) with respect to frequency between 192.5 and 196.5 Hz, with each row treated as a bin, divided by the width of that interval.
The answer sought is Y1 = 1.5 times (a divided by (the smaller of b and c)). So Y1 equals 1.7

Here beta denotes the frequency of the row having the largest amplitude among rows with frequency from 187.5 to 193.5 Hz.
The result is 193 Hz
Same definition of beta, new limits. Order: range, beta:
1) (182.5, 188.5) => 183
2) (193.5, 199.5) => 199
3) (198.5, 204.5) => 204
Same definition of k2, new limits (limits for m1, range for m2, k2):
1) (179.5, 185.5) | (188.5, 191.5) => 1.7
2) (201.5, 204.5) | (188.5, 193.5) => 6.5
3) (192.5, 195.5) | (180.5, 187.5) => 0.5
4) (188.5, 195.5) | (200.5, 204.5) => -5.8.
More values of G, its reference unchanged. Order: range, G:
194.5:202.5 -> 1.5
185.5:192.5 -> 0.3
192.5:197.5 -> 1.9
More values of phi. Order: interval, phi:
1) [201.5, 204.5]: 0.973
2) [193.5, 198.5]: 0.904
